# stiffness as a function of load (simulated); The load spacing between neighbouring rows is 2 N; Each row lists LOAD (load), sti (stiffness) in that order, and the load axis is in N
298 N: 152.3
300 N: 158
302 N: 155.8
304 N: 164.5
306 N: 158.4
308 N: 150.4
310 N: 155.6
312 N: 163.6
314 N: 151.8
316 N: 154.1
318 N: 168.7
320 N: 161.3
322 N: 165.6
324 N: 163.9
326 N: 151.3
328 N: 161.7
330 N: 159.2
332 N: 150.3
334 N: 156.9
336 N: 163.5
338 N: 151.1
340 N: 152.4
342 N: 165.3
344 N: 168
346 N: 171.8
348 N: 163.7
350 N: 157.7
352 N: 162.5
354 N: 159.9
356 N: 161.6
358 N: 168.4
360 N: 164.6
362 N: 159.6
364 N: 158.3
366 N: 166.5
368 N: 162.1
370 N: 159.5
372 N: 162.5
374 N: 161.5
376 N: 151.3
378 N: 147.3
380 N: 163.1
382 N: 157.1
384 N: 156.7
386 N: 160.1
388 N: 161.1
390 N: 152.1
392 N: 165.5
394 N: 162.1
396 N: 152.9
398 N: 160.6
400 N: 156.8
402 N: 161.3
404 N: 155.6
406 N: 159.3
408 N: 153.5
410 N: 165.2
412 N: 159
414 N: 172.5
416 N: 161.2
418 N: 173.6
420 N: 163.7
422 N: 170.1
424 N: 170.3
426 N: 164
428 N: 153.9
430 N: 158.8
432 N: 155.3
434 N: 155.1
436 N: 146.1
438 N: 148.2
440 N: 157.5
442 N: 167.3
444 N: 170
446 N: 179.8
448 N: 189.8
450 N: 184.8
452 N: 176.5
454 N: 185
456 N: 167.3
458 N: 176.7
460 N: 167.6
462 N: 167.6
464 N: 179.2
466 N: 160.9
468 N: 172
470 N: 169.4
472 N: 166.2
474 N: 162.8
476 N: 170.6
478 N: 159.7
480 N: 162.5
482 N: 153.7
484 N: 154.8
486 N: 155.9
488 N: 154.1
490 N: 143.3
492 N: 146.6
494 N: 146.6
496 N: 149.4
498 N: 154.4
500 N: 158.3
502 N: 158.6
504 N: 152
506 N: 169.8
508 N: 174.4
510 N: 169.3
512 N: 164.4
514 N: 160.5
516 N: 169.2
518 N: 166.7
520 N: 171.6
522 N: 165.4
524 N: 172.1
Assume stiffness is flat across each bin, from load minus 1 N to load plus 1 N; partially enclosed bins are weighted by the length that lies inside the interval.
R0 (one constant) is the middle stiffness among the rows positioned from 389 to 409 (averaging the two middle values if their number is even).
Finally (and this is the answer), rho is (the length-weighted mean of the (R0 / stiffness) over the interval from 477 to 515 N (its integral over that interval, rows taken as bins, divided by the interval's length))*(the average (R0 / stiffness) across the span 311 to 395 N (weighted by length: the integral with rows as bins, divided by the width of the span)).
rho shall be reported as 1.00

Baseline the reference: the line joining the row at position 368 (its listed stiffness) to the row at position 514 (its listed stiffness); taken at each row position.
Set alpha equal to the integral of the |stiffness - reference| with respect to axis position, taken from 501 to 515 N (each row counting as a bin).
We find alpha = 93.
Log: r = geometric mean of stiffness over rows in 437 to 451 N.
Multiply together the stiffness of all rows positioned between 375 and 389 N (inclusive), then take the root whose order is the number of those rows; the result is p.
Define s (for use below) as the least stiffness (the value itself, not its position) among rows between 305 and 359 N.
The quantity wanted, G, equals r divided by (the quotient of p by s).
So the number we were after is 164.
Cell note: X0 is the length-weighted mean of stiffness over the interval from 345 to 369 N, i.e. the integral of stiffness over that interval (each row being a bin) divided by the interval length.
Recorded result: 163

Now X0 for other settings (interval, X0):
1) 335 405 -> 160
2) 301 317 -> 157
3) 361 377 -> 160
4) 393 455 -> 164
